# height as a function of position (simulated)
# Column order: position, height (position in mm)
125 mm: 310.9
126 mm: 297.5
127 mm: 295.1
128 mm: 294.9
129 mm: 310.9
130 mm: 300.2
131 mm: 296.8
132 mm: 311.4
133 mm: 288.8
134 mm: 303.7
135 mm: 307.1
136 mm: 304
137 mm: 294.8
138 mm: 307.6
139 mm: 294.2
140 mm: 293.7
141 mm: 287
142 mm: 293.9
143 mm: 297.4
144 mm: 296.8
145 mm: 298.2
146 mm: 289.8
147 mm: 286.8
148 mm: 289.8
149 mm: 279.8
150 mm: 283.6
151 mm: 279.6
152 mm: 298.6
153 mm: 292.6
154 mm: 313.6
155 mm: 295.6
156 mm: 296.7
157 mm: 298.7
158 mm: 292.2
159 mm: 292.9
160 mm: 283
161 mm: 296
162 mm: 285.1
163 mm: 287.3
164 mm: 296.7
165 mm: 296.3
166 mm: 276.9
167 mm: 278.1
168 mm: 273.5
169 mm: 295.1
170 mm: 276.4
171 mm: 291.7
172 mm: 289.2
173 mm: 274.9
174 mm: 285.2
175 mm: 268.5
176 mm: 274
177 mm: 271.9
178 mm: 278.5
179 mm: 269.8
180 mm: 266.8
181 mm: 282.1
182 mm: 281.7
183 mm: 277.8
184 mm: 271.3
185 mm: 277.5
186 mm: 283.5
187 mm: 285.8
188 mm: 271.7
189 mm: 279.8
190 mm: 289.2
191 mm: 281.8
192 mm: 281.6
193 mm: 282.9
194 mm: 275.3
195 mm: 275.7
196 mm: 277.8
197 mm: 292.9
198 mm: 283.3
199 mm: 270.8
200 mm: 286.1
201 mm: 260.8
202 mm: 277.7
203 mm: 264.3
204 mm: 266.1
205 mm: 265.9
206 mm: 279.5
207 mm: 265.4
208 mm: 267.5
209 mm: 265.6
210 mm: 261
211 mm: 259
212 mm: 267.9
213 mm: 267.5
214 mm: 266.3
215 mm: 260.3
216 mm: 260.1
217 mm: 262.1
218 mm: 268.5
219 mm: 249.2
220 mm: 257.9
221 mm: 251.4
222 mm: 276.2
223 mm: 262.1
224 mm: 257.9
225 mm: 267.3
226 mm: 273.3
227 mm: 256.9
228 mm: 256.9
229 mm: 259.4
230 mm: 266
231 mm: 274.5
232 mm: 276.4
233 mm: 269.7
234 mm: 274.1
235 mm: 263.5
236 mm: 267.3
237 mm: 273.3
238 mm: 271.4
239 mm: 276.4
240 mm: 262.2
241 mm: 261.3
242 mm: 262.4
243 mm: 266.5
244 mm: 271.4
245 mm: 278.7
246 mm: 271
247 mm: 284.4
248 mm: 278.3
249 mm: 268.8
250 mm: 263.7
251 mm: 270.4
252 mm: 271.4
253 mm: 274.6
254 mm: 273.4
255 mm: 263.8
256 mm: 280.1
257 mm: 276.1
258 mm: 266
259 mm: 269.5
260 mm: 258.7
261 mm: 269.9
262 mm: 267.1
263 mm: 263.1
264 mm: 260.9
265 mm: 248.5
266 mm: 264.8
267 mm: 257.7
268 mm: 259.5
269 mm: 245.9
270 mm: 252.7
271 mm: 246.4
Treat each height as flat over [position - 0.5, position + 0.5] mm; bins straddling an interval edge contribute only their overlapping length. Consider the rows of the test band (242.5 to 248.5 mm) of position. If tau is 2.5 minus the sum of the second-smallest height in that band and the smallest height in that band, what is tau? -535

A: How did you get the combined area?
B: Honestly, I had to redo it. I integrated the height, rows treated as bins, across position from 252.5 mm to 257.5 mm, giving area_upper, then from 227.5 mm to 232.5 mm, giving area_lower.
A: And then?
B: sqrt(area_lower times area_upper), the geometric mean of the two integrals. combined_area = 1350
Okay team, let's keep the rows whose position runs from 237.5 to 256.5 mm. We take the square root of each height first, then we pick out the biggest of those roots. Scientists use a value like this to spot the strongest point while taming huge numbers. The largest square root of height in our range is 16.86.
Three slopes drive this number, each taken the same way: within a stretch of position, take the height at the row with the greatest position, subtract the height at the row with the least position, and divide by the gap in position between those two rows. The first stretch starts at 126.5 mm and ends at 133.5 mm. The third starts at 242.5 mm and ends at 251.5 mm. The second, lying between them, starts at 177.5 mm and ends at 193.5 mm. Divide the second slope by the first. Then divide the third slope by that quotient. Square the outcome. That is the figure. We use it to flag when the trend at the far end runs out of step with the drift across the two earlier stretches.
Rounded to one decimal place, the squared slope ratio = 3.0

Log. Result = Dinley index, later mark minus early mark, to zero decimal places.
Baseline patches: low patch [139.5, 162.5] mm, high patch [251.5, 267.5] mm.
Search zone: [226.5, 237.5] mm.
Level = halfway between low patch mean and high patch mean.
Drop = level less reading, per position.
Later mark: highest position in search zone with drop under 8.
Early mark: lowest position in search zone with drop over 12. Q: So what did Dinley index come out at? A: 10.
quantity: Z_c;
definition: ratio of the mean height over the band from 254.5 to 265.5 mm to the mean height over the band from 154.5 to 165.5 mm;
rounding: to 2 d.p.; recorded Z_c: 0.91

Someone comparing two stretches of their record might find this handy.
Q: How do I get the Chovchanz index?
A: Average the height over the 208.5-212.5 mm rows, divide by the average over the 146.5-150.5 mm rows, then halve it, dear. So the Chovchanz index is 0.46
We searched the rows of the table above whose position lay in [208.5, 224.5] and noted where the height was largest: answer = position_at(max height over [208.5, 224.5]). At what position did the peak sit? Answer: 222 mm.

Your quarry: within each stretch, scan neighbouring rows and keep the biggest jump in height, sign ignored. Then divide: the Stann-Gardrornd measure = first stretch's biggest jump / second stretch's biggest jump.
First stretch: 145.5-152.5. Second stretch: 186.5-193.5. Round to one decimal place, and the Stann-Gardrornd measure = 1.3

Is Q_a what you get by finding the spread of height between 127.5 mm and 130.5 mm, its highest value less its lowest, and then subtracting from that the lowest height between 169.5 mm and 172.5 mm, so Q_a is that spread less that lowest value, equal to -260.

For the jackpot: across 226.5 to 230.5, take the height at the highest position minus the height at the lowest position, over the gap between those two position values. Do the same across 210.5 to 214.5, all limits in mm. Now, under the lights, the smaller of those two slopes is 2.4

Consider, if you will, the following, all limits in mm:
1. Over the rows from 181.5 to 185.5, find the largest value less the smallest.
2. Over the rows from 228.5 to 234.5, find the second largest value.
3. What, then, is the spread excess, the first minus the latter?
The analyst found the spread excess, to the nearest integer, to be -264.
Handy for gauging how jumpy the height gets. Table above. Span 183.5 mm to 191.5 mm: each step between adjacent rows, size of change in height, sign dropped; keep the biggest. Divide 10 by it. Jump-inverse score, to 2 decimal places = 0.71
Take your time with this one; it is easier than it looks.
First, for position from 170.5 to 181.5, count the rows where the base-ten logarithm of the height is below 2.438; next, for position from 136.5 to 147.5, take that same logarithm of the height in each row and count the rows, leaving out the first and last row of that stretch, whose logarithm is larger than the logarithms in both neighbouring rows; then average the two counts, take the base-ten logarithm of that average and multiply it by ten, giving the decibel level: 6.0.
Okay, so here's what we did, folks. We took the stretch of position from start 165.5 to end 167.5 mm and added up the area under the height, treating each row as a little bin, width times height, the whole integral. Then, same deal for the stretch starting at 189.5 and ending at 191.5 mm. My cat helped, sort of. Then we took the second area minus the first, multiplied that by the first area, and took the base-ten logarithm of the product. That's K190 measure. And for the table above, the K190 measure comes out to 3.9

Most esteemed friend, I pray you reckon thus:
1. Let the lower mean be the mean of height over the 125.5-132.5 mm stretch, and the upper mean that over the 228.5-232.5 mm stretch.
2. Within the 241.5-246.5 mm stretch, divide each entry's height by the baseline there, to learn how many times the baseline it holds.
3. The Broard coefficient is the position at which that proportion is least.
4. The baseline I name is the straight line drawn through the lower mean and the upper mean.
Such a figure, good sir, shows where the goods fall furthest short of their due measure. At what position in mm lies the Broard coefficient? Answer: 242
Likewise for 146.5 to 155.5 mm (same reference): 149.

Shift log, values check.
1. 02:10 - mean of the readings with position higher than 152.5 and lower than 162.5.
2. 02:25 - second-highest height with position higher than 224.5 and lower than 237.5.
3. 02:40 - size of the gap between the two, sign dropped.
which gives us 20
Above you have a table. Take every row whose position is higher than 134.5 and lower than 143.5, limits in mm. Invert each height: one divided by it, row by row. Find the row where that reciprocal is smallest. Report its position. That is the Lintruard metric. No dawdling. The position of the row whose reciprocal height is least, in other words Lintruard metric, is 138 mm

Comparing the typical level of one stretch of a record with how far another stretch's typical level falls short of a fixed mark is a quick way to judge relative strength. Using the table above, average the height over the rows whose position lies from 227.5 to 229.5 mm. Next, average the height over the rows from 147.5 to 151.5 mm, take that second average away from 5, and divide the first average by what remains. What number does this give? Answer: -0.93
